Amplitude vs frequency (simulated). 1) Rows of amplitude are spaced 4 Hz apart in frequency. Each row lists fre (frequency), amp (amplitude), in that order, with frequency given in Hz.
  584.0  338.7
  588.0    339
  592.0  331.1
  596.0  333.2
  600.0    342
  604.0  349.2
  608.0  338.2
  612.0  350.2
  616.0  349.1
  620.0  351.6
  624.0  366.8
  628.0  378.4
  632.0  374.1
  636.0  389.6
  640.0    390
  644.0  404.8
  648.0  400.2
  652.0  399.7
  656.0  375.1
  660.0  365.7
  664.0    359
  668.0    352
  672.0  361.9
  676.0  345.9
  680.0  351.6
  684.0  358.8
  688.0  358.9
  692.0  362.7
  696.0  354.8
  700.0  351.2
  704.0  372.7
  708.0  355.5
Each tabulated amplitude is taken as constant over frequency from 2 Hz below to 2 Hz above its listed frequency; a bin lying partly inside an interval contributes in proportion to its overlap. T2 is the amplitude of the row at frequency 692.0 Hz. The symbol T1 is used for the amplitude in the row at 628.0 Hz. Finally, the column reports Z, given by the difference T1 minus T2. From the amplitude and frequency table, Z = 16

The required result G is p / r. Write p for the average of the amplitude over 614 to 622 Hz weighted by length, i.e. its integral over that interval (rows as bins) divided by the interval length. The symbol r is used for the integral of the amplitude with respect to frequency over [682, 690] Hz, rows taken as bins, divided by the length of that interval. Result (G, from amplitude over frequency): 0.98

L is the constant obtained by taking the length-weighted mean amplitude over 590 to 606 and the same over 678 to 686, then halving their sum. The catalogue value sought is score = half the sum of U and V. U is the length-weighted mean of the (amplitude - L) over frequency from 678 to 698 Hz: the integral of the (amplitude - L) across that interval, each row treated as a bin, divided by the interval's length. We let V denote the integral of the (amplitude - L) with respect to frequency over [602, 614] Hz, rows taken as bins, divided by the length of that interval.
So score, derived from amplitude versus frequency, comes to 5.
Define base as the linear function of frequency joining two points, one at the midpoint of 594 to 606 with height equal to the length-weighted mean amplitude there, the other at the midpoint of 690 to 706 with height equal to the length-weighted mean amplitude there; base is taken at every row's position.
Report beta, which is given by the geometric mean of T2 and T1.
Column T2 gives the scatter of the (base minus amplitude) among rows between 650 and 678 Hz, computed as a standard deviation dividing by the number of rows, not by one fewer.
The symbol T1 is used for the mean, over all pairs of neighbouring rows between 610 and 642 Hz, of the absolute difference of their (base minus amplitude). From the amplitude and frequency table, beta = 11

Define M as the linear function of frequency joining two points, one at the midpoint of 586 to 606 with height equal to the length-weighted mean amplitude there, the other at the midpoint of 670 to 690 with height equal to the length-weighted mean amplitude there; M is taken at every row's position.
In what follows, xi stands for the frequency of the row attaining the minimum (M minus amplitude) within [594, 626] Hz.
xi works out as 624.0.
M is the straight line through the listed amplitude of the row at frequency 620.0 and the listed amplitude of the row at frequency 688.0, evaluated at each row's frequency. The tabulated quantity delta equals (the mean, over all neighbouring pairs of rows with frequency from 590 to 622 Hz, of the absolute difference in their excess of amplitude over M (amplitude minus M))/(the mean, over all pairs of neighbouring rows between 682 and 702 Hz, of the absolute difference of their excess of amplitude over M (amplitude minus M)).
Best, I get 1.54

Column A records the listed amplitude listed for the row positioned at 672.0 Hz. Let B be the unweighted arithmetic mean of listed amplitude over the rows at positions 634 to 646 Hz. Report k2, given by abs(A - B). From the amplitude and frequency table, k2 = 33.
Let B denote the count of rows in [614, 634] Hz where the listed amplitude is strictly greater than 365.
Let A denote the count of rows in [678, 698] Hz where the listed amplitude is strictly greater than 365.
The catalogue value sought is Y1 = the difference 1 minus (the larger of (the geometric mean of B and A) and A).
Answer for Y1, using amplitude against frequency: 1.0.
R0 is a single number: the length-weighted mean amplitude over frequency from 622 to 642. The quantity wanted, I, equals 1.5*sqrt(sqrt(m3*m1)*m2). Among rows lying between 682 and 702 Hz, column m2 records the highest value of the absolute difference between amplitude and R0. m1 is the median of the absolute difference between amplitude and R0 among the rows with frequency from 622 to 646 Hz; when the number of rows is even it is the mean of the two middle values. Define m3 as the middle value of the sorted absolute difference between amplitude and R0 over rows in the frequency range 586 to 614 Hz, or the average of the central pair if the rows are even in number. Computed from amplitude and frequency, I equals 36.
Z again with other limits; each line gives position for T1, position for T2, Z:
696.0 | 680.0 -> 3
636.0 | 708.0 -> 34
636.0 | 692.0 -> 27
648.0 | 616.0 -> 51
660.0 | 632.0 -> -8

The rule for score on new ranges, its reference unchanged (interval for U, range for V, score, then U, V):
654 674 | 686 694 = 15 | 16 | 14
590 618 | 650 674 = 8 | -5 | 22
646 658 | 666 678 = 25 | 45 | 6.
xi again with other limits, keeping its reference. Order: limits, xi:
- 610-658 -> 644.0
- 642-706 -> 644.0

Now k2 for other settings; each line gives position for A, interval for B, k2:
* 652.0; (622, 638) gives 22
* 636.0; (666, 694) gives 34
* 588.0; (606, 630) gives 17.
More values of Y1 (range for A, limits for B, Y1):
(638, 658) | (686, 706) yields -4.0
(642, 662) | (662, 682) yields -4.0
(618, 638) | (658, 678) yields -3.0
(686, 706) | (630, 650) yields -1.2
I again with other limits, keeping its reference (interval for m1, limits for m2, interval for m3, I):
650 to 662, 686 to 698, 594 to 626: 34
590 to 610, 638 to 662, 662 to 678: 42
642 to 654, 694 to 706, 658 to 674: 36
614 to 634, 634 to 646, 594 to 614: 35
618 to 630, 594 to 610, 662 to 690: 42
